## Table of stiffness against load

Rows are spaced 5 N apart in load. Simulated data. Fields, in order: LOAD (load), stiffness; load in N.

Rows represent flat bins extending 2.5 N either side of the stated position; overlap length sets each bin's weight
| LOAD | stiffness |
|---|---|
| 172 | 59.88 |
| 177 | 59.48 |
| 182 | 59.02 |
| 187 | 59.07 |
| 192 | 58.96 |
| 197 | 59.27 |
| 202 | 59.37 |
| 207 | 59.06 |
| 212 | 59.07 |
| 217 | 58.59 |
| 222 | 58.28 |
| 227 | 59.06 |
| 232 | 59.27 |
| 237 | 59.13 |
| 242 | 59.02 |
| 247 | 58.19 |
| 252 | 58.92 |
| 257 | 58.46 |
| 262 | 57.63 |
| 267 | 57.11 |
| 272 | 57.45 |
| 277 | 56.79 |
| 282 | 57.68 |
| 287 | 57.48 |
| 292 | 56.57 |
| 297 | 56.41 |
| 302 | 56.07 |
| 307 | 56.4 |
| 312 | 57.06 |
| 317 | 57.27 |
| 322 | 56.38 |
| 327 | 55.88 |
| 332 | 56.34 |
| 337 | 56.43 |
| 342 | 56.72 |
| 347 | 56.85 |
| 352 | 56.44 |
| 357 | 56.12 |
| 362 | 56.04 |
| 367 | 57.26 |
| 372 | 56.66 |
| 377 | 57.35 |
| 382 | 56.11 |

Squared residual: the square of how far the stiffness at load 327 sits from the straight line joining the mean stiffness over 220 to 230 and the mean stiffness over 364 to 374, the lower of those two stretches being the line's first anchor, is 2.5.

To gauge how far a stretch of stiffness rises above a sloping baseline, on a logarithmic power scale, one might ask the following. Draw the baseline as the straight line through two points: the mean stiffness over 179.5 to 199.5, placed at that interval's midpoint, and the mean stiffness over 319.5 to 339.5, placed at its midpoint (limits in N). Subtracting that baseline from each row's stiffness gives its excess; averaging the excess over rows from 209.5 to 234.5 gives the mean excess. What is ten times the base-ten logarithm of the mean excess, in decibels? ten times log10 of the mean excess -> -3.7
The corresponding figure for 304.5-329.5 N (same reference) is -10.5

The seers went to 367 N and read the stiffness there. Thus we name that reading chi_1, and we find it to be 57.26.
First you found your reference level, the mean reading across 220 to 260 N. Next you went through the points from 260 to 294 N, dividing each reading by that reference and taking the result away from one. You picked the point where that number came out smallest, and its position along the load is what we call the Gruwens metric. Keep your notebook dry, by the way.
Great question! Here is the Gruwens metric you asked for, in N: 282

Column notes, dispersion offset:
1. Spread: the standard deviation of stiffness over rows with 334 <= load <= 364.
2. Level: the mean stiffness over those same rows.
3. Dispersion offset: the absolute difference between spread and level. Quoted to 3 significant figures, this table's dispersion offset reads 56.1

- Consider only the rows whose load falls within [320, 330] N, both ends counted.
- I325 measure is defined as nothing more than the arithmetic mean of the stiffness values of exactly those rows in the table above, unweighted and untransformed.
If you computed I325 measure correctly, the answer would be 56.1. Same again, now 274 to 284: 57.2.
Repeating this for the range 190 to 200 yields 59.1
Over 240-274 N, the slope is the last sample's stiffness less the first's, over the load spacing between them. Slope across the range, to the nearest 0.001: -0.052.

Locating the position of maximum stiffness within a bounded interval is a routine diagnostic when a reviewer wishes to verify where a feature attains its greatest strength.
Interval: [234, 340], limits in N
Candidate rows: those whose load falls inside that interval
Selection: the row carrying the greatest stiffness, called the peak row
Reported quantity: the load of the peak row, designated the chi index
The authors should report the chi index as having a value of 237 N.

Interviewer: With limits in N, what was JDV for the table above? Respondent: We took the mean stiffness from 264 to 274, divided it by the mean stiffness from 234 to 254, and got 0.974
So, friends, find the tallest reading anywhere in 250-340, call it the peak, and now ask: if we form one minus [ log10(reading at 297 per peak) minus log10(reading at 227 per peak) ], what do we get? 1.020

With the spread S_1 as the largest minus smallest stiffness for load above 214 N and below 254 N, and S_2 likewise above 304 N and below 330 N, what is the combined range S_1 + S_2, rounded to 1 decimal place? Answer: 2.5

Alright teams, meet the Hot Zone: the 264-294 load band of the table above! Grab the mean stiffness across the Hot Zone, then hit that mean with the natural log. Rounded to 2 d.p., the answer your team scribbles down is 4.05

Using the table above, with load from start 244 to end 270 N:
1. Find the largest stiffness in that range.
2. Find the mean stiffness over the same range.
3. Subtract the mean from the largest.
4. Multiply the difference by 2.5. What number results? 2.1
